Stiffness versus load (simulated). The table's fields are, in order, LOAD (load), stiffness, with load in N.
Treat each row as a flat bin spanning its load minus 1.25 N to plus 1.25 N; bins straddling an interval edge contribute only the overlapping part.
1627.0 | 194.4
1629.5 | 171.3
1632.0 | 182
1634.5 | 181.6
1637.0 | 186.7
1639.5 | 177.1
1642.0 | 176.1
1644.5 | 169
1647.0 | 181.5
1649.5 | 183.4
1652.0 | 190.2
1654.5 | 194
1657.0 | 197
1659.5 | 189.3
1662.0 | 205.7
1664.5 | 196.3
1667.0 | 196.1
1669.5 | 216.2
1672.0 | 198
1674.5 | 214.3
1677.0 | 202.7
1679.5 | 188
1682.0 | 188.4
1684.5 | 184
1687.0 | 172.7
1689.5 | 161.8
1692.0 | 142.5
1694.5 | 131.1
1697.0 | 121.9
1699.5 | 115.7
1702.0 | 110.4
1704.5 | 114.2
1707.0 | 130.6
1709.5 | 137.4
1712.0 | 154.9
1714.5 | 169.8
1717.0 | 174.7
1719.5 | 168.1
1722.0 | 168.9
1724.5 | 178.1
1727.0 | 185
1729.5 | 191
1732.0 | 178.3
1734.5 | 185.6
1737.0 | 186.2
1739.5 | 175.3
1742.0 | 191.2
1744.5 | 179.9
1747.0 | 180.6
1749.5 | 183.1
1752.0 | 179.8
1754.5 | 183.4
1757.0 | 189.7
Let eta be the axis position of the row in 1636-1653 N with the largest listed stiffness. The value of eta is 1652.0 N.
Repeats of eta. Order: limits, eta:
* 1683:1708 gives 1684.5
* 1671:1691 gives 1674.5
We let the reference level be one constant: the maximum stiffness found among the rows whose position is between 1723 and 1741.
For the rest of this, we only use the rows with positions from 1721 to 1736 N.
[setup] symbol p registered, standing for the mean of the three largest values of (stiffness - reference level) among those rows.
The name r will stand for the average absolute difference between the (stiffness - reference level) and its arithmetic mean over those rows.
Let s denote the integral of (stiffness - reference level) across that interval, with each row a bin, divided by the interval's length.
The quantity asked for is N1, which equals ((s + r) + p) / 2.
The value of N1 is -4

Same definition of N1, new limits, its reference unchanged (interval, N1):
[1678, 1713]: -12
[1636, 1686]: 16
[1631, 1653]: -5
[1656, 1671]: 16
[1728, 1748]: -2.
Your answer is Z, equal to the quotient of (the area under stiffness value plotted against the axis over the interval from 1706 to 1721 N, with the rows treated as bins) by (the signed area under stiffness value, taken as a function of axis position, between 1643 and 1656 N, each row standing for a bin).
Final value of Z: 1.0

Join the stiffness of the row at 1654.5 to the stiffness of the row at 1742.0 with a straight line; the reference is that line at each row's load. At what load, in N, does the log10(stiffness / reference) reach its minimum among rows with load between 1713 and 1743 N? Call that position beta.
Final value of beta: 1719.5 N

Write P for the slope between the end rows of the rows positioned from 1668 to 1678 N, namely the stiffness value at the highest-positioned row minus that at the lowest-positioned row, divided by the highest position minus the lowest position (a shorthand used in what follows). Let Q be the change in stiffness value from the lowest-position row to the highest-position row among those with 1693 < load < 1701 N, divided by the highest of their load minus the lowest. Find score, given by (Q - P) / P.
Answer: 0.7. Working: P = -1.8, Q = -3.1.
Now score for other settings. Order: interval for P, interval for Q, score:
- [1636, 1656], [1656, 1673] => -0.8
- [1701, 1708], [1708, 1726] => -0.3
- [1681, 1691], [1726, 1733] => -0.6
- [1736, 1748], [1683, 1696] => 8.4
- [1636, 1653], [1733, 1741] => -9.8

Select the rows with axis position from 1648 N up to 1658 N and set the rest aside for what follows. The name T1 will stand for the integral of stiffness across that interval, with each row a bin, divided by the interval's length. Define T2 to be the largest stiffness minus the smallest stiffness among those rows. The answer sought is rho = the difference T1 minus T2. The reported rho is 177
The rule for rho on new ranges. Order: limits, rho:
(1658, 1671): 174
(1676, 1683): 178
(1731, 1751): 167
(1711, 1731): 138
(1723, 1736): 170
